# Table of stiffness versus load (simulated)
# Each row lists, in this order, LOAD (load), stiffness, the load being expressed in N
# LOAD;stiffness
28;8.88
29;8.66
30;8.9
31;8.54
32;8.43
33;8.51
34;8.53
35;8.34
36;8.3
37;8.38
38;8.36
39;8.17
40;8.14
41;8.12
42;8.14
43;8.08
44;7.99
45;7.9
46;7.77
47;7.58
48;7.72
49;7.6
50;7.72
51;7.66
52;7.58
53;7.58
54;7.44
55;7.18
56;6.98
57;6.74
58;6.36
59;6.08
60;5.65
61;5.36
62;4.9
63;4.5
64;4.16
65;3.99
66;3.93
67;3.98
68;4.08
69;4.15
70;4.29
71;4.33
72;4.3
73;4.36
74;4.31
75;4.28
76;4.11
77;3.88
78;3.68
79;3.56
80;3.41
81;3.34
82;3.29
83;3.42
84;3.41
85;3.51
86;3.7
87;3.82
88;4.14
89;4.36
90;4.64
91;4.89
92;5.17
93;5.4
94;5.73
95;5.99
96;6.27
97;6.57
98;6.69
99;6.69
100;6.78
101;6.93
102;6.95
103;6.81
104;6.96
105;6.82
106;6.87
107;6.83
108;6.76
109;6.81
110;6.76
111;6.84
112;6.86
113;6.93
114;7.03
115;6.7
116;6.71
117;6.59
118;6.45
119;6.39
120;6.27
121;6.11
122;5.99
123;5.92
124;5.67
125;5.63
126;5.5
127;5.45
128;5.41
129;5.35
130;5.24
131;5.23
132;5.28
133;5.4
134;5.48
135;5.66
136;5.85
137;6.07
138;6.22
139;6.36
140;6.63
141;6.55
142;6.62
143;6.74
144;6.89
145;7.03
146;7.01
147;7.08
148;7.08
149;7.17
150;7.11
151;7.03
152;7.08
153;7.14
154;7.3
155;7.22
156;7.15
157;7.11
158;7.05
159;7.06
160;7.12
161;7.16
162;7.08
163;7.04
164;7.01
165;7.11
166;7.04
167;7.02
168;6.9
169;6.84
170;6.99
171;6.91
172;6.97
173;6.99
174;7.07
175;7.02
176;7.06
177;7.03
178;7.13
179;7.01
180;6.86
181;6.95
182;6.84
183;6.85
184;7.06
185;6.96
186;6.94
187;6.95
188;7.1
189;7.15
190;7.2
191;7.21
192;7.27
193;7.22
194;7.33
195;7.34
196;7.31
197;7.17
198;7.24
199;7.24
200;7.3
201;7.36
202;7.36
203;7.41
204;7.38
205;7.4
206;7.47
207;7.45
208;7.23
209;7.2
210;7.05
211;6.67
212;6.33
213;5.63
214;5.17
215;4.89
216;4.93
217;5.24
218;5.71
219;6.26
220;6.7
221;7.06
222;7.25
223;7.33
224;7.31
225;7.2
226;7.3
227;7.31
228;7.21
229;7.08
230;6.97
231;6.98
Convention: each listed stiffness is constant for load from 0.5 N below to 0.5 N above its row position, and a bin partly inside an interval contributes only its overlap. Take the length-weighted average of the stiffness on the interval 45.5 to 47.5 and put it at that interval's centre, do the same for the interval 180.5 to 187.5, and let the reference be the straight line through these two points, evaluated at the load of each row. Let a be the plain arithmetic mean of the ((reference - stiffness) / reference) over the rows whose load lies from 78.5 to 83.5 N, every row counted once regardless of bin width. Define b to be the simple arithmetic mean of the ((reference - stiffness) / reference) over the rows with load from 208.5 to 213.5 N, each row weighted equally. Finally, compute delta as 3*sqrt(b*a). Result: 0.39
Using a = 0.546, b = 0.03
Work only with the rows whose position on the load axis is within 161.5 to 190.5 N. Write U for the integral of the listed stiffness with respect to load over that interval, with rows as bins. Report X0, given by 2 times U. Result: 406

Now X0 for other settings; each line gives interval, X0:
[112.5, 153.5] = 516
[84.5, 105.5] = 238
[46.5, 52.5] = 92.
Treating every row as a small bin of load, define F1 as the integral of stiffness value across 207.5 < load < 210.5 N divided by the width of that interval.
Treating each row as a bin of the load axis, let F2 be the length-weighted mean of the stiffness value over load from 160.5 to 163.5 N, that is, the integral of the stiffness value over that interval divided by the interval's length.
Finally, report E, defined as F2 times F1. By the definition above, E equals 50.8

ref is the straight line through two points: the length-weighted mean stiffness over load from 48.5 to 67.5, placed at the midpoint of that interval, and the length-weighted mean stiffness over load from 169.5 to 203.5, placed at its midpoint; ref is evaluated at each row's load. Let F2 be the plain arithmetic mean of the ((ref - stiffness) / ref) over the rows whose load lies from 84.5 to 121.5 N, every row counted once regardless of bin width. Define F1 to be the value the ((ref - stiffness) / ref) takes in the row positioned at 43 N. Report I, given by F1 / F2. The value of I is -6.7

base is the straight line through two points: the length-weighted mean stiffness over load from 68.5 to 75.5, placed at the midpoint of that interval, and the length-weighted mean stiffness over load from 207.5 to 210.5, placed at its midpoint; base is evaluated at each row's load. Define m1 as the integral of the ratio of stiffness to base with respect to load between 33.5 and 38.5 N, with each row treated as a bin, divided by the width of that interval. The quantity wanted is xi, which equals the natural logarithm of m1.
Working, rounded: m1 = 2.4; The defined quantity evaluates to 0.86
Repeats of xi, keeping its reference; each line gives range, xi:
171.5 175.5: 0.09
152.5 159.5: 0.17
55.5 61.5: 0.44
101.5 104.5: 0.34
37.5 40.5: 0.83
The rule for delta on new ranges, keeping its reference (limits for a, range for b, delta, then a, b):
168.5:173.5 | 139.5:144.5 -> 0.07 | 0.009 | 0.07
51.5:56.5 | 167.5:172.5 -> 0.07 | 0.037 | 0.01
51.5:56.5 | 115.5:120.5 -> 0.19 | 0.037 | 0.11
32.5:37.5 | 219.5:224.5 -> 0.22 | -0.087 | -0.06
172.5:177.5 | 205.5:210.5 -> 0.07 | -0.007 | -0.07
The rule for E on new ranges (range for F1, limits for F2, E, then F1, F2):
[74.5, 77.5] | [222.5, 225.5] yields 29.8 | 4.1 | 7.28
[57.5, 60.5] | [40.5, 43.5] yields 48.9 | 6.0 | 8.11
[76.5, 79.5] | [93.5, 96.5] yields 22.2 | 3.7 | 6.00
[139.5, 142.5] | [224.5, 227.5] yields 48.0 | 6.6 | 7.27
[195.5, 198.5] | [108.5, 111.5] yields 49.3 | 7.2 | 6.80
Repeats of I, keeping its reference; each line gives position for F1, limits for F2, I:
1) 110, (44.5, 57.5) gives 0.2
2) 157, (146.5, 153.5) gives 0.8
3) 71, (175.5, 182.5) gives 31.0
